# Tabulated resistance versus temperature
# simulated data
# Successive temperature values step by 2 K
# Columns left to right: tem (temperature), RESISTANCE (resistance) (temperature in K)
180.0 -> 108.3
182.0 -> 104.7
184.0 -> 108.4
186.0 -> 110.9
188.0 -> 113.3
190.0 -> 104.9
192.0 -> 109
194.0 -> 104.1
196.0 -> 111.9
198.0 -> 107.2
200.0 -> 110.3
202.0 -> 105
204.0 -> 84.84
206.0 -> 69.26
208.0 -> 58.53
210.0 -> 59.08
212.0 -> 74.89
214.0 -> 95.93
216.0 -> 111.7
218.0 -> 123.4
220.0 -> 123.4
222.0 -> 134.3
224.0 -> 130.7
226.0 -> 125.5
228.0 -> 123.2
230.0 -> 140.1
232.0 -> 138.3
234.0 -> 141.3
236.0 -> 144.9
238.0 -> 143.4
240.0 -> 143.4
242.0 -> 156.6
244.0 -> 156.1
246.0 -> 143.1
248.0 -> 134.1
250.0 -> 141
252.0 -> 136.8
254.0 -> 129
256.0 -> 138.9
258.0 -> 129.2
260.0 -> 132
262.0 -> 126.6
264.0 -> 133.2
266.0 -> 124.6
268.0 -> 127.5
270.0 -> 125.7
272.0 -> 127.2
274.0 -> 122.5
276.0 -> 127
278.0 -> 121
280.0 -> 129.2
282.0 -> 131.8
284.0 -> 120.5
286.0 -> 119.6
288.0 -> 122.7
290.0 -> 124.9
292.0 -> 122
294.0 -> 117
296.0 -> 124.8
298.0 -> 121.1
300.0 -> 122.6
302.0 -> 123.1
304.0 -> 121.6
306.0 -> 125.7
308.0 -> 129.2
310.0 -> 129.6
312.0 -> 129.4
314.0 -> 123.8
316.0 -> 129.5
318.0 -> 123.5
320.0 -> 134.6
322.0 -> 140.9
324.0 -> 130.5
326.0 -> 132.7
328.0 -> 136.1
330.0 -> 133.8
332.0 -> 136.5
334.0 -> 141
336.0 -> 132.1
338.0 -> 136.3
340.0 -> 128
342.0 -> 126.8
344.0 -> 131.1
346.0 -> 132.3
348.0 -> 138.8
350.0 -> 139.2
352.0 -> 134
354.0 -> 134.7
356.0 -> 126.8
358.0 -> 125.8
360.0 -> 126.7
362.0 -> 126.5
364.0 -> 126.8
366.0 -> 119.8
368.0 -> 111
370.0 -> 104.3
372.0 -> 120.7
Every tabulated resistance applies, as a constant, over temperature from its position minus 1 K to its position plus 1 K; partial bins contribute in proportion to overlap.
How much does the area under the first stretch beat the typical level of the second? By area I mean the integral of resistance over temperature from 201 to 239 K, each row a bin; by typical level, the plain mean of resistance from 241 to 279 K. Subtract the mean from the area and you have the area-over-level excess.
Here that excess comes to 4122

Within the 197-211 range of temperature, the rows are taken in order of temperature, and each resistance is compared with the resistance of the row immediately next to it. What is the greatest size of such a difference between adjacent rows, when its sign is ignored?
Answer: 20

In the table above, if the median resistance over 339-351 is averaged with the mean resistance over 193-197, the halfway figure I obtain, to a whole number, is 120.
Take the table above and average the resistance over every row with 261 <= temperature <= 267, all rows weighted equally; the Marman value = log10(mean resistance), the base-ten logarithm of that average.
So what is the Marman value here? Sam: 2.11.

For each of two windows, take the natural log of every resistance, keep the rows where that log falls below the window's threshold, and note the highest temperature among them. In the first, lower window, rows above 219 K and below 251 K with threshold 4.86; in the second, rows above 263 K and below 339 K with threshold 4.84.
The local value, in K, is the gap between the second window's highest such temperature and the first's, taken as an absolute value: 90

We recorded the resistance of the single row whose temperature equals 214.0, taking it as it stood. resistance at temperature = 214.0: 95.93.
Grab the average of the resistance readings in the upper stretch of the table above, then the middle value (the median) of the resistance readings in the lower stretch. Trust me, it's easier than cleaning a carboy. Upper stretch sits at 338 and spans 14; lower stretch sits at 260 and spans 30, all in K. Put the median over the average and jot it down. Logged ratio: 1.0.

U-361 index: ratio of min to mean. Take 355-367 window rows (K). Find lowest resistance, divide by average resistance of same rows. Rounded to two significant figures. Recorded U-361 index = 0.96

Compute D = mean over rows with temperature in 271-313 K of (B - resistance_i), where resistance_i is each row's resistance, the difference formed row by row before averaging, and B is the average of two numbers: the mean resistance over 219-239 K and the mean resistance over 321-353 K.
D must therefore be 10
